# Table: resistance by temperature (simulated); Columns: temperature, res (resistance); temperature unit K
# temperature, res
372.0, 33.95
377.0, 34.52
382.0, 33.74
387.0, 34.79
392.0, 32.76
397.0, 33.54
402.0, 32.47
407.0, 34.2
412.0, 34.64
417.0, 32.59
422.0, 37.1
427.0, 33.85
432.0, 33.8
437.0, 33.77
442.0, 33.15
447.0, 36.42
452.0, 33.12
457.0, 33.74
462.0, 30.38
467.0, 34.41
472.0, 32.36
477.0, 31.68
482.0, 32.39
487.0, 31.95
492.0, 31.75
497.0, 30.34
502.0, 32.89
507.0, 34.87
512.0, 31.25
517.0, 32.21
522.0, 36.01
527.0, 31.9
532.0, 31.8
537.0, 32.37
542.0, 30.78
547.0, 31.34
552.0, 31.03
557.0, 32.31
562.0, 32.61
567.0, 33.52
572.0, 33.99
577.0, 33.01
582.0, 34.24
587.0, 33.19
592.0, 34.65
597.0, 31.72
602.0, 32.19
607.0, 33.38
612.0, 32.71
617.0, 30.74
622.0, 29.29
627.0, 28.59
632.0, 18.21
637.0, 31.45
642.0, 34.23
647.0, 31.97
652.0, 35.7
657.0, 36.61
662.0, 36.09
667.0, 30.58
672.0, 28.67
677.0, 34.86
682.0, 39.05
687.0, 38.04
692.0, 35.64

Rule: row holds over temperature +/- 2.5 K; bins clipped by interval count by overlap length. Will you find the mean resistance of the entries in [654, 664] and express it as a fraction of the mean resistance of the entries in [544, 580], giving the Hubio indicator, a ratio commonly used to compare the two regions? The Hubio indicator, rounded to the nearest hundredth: 1.12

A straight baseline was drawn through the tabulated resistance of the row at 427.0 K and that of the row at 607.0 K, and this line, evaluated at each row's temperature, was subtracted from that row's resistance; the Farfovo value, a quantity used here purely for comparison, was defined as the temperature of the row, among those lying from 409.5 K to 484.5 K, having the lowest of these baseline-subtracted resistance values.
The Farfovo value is 462.0 K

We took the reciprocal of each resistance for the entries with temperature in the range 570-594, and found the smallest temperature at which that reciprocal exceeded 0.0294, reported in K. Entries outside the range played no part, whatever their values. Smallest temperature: 572.0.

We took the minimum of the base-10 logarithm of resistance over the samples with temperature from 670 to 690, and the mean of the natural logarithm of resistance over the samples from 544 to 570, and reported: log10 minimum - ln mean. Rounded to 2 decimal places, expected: -2.01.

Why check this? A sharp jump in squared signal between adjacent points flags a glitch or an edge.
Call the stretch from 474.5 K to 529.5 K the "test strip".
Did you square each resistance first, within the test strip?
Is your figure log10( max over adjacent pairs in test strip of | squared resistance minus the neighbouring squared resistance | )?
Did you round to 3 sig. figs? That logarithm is 2.45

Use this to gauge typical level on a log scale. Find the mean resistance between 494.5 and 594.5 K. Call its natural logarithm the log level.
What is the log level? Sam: 3.488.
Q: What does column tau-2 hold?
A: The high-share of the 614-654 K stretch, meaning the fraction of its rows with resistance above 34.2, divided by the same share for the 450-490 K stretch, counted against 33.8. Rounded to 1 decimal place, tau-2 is 2.0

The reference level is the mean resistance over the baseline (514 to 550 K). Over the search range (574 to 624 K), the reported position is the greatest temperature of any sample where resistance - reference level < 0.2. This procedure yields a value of 622.0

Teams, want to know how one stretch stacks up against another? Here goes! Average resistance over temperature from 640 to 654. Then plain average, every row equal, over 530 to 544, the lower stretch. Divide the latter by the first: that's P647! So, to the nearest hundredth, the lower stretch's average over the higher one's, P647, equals 0.93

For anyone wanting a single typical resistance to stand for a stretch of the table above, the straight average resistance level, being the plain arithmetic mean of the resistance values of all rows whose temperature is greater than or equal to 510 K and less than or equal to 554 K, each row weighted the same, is 32.1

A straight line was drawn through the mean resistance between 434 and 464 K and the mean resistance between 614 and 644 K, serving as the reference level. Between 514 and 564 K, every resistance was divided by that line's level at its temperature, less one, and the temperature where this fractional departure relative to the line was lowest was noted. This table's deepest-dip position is 542.0 K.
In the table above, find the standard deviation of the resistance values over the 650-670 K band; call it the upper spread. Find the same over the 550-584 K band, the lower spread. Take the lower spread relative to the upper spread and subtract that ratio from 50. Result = 49.6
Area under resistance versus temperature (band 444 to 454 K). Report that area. 348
